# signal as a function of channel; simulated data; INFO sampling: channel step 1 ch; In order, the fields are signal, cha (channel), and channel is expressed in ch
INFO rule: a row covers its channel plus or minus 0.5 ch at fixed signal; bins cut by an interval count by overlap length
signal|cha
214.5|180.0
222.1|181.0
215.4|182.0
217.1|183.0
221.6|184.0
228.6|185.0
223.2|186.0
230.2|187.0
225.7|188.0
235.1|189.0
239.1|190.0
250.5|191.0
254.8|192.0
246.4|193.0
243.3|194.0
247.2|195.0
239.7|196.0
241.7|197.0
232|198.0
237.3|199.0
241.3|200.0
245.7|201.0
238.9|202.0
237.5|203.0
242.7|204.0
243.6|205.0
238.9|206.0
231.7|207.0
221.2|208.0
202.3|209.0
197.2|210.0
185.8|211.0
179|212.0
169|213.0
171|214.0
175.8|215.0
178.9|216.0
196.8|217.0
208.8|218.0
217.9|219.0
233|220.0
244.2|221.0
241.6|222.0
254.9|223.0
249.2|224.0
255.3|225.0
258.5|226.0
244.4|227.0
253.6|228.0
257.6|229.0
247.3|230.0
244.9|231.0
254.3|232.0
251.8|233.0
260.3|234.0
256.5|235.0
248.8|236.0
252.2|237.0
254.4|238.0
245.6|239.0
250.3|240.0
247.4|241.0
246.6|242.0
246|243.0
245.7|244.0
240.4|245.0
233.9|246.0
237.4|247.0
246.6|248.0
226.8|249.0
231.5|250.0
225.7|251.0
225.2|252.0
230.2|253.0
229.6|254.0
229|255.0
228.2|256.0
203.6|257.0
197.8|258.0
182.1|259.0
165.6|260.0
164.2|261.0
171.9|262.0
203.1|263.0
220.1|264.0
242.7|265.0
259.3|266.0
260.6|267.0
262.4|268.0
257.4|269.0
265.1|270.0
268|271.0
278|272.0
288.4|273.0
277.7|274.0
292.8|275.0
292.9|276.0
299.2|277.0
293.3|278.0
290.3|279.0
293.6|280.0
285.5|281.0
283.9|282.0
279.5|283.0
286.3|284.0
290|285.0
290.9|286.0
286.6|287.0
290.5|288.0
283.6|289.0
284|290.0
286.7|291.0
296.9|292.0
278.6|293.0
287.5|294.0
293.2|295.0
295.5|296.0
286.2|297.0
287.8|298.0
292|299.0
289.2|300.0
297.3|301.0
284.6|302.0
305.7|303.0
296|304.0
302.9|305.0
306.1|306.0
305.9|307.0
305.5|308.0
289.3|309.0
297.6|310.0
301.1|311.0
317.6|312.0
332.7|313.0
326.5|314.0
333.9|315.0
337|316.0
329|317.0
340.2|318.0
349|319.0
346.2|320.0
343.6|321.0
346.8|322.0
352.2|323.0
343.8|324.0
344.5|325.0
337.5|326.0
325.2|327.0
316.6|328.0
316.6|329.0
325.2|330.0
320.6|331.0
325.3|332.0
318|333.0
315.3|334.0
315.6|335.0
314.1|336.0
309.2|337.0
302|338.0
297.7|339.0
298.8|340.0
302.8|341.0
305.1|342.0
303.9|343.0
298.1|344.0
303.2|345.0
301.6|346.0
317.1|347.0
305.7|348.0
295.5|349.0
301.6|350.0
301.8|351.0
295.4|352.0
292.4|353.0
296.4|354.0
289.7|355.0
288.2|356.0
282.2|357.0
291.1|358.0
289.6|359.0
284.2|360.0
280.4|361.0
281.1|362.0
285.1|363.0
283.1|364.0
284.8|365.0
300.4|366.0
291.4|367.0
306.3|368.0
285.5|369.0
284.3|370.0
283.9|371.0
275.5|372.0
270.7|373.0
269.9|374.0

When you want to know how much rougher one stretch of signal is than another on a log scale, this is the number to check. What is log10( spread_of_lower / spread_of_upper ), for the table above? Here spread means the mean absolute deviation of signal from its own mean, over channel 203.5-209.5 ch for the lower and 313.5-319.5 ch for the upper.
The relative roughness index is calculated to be 0.3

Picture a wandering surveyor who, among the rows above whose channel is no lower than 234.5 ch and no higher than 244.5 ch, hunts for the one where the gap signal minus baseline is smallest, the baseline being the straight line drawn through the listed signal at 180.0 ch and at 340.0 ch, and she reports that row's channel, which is 244.0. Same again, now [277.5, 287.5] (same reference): 283.0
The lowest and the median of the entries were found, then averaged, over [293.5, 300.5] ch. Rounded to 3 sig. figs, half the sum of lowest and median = 288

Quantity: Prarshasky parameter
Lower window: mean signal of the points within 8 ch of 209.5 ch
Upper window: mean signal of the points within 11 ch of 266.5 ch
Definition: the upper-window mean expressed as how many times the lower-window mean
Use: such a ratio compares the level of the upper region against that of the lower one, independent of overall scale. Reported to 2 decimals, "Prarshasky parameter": 1.16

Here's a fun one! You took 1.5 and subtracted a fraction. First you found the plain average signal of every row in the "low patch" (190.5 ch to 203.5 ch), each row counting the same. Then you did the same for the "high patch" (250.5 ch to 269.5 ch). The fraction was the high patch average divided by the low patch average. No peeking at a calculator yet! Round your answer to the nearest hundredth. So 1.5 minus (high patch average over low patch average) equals 0.60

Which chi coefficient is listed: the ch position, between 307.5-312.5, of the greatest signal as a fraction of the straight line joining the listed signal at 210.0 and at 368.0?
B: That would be 312.0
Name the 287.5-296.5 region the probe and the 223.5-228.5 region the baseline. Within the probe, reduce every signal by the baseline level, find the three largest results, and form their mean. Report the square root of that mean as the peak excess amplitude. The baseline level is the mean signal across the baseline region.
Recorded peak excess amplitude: 6.6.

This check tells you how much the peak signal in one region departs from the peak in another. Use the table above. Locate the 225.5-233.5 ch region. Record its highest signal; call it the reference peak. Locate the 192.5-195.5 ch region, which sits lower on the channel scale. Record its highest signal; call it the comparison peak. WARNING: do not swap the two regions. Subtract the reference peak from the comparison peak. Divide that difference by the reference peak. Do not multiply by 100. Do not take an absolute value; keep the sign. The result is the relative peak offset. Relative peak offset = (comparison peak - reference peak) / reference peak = -0.04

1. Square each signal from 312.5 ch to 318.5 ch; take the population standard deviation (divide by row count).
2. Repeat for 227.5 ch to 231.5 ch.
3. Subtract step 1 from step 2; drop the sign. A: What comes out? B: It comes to 537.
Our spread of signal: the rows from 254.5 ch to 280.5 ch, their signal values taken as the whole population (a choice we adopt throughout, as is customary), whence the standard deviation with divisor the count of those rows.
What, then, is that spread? 43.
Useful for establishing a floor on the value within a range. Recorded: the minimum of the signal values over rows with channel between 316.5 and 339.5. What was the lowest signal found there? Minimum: 297.7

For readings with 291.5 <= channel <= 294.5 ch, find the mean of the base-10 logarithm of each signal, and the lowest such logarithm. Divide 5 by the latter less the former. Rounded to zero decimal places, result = -363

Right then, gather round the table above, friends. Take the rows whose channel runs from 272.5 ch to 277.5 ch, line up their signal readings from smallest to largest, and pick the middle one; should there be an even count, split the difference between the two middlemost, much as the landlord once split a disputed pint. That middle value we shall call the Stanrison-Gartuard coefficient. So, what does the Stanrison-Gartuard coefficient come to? 293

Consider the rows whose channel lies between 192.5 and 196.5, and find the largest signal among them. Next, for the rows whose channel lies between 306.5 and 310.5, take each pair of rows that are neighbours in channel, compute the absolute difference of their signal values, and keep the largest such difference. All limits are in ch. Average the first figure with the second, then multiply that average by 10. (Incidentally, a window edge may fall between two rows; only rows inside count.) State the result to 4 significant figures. 1317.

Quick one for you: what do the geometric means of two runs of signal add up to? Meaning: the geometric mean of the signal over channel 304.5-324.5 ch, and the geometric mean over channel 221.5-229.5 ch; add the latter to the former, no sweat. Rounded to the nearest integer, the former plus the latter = 577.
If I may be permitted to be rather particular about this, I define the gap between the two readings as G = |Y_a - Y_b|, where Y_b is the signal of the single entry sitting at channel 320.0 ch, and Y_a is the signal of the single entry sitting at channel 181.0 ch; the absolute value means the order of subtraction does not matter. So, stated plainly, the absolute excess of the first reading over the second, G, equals 124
